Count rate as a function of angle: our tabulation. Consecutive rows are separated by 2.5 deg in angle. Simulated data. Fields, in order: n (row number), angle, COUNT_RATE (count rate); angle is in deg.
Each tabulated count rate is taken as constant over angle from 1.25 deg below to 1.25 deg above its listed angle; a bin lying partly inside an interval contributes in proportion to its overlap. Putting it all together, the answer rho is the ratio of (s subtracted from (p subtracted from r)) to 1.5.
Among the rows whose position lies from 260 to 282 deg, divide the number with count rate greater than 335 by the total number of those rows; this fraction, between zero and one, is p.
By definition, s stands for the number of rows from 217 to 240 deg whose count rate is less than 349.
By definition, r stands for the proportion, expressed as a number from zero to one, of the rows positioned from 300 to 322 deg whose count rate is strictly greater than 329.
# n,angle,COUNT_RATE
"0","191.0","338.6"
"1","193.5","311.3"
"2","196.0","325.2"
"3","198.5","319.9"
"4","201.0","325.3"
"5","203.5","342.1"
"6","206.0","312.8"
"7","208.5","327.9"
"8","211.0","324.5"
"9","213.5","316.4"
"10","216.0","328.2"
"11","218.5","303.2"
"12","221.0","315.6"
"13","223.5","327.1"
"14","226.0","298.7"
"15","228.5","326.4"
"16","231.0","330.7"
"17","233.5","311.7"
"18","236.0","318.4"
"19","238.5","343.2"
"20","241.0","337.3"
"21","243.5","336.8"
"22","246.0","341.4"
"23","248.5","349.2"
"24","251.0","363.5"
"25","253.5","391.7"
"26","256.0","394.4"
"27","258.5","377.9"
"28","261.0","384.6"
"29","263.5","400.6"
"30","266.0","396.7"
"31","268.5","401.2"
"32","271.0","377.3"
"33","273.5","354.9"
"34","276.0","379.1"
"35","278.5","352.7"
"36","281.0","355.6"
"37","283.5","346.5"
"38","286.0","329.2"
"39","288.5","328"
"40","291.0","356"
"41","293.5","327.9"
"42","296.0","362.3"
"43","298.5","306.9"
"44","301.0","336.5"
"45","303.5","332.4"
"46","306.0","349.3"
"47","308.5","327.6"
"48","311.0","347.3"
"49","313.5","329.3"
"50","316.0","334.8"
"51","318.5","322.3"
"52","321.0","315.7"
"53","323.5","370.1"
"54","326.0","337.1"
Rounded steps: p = 1.00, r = 0.67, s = 9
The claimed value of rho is -6.2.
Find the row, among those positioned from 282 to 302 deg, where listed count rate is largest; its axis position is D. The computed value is 296.0 deg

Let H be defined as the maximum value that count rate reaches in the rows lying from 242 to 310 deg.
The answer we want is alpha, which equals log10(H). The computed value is 2.60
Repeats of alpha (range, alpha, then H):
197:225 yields 2.53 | 342.1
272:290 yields 2.58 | 379.1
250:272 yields 2.60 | 401.2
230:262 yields 2.60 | 394.4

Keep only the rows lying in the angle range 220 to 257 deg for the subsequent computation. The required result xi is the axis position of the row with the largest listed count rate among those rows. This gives 256.0 deg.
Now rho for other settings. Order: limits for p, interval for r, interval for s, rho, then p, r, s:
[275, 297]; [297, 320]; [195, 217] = -6.0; 0.67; 0.67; 9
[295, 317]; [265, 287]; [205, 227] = -5.6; 0.44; 1.00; 9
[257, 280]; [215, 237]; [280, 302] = -4.6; 1.00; 0.11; 6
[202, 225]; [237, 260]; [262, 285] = -0.1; 0.11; 1.00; 1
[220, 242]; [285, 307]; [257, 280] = 0.3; 0.22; 0.67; 0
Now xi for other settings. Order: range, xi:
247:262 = 256.0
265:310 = 268.5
